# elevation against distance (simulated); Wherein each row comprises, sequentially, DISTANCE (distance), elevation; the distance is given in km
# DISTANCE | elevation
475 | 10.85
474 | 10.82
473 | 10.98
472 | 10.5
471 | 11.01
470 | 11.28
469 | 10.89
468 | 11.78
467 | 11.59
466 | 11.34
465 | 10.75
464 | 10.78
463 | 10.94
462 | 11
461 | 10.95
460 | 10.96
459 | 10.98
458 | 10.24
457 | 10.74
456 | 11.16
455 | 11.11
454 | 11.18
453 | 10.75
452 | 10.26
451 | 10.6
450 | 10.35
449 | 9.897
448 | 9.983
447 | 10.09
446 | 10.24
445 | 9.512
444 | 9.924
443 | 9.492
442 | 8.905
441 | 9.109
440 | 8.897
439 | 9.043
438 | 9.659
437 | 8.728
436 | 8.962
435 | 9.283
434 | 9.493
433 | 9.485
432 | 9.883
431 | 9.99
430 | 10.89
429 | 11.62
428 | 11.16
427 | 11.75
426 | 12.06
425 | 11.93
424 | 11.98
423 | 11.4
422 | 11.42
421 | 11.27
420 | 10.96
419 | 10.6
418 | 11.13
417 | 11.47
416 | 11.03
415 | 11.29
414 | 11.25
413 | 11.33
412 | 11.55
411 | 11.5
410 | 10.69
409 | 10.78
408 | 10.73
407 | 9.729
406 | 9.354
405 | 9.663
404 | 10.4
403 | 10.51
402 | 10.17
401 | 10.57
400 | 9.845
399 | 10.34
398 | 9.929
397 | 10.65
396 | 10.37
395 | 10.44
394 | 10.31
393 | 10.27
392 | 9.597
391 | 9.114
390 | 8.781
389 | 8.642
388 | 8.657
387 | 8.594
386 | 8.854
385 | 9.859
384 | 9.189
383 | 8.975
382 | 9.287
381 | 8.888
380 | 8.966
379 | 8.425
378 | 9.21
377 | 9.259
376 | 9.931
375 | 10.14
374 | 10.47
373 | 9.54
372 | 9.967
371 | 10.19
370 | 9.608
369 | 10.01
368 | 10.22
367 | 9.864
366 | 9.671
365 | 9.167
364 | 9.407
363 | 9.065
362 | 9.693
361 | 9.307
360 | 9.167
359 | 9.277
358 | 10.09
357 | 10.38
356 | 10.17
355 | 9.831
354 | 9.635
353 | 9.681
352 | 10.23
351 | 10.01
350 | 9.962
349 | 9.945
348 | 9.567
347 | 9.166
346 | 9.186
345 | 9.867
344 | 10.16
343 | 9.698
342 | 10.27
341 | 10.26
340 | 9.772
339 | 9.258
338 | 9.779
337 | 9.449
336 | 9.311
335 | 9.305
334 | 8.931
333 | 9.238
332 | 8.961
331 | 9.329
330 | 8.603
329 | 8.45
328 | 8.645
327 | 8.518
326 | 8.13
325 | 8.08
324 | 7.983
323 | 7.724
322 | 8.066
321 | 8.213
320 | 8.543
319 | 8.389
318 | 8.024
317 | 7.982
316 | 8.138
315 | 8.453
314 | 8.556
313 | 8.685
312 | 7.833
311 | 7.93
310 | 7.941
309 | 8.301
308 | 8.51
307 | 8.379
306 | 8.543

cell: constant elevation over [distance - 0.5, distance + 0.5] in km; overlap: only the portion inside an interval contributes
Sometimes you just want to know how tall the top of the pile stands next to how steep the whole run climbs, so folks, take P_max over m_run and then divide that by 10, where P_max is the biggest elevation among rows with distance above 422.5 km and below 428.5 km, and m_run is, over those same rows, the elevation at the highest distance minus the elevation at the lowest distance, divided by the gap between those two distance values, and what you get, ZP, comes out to -25.1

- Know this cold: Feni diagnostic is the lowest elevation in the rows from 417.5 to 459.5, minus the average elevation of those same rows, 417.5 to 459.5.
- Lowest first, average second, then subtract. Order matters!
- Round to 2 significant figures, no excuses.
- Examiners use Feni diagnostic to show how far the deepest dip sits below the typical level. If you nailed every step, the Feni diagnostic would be -1.7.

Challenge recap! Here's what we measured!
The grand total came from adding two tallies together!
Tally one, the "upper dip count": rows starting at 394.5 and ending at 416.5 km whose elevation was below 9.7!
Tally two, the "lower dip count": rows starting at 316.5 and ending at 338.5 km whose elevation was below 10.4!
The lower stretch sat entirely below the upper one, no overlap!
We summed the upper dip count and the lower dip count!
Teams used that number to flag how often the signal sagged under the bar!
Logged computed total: 24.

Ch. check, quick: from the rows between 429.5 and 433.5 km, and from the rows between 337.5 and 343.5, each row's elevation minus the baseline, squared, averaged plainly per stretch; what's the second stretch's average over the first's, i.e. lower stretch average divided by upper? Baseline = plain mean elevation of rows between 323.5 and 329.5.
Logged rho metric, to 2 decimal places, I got 0.74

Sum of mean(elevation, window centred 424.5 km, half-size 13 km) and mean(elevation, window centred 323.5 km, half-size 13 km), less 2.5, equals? 16.8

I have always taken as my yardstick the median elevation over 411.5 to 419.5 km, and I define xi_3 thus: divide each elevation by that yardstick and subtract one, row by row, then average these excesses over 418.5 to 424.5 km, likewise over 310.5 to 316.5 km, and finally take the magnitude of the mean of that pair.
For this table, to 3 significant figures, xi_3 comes 0.133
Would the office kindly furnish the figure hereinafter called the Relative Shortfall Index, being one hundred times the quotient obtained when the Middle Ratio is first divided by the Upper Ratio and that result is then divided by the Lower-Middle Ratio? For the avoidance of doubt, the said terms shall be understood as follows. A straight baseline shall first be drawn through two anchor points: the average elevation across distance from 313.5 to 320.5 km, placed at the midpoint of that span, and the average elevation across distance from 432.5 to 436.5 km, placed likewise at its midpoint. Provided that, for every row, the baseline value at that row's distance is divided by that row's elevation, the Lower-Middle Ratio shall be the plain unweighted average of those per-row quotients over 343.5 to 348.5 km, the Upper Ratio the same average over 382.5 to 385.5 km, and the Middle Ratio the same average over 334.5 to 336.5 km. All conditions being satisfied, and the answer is 107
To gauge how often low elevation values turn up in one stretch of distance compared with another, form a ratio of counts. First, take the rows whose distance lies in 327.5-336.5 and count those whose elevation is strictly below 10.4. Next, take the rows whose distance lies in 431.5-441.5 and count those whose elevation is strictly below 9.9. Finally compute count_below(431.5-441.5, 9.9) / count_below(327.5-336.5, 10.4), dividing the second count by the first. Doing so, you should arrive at 1.1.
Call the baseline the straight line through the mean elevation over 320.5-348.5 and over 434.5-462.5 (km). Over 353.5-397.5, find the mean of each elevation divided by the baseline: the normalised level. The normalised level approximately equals 1.015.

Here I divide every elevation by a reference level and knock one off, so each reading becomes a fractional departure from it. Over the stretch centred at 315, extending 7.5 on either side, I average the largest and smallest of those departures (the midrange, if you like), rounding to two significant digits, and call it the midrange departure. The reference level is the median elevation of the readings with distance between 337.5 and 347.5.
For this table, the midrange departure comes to -0.16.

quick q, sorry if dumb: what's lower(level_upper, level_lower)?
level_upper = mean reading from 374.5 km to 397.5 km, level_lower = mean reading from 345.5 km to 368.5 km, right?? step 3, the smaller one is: 9.4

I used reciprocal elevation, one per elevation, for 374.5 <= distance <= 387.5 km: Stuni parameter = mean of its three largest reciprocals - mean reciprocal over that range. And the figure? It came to 0.007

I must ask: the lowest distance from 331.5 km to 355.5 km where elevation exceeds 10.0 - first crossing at 341 km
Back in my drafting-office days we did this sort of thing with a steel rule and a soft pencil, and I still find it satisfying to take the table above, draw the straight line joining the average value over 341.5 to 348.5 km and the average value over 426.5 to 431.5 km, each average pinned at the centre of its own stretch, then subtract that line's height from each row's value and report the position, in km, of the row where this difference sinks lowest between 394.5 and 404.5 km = 400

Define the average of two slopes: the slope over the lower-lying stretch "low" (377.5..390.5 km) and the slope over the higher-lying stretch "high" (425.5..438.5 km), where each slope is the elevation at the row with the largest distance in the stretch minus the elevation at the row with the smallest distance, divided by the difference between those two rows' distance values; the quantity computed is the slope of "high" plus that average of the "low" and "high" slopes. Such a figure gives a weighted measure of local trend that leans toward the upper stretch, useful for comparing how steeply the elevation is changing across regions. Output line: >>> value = -0.32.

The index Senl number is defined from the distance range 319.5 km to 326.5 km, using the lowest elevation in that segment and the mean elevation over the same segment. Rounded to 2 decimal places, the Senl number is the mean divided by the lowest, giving 1.05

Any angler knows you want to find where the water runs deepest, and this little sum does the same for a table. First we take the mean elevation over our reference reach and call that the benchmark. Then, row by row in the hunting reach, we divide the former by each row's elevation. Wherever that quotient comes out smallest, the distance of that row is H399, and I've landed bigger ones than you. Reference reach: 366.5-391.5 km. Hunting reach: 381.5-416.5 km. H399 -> 412 km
